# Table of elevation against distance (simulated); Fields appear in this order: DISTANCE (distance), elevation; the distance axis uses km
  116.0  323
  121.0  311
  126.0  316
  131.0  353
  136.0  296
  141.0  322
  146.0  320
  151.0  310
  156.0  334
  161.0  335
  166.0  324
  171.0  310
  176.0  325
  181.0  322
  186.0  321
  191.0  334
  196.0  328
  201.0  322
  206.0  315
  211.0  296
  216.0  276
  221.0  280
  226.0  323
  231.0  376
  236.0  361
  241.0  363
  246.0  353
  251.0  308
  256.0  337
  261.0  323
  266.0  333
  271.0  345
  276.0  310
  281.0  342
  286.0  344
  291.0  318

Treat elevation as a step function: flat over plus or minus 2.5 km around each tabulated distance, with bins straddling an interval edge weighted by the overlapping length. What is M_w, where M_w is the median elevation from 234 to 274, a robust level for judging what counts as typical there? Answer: 341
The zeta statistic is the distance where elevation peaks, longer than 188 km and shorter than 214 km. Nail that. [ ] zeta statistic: 191.0 km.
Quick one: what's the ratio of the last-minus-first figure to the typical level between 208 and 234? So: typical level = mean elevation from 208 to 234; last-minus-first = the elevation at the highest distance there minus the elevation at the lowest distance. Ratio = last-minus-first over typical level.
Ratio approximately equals 0.26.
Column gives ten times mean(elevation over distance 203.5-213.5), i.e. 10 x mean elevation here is 3055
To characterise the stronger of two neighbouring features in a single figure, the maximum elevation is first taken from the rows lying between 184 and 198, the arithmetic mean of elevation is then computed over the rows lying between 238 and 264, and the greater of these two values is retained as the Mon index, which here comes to 337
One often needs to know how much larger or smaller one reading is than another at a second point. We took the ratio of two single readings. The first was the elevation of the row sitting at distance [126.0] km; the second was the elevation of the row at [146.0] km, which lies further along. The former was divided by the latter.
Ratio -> 0.99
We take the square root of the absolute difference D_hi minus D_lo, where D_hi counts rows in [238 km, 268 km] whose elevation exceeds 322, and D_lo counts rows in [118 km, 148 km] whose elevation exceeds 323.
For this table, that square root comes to 2.0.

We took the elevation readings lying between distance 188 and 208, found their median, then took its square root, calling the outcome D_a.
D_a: 18.0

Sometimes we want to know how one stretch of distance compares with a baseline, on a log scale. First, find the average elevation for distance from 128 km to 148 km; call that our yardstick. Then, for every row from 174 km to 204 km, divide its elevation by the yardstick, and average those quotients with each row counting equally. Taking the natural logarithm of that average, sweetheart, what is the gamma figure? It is 0.008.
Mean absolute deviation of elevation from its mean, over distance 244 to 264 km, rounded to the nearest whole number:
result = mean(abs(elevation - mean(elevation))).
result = 15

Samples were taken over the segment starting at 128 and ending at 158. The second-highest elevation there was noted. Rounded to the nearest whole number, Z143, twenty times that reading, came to 6680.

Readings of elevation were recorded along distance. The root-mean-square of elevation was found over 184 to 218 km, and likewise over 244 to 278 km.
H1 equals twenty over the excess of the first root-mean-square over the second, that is -1.2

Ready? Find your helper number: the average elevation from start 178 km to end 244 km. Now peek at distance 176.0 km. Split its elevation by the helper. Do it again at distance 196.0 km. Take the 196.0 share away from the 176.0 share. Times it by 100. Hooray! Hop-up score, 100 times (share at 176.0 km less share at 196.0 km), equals -1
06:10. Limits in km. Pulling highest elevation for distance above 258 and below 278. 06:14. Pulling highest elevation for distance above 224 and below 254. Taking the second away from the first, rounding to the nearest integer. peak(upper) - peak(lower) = -31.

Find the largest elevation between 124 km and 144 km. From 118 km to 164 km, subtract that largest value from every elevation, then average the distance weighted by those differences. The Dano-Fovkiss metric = 139.4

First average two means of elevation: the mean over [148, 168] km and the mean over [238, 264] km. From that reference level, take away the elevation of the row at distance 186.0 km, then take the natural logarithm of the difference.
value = 2.3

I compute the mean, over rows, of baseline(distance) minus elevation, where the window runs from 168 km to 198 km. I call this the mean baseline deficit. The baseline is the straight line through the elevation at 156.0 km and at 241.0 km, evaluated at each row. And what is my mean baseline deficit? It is 20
